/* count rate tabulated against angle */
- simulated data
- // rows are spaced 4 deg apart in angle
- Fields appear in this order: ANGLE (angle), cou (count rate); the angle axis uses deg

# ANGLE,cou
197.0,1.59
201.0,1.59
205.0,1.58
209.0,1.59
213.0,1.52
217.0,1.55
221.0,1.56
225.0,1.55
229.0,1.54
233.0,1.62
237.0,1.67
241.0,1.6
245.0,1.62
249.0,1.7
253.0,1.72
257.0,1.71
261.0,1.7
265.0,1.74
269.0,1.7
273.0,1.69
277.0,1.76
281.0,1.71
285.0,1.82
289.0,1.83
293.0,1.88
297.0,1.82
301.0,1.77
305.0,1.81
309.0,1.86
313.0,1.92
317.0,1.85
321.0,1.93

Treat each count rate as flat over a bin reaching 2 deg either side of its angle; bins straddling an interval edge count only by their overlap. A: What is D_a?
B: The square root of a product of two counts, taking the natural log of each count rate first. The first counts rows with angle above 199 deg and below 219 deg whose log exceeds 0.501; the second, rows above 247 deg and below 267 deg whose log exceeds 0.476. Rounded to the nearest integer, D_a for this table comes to 0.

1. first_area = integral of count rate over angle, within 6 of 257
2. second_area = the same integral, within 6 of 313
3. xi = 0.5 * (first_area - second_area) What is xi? -1.0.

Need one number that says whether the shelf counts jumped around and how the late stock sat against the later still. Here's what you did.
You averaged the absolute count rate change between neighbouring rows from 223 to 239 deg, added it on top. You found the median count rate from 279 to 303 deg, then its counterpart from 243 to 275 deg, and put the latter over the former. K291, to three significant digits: 0.981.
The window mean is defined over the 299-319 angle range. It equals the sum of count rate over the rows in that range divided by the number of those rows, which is 1.84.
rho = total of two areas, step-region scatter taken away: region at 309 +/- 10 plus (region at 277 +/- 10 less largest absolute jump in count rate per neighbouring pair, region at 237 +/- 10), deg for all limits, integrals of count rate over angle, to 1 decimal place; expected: 71.5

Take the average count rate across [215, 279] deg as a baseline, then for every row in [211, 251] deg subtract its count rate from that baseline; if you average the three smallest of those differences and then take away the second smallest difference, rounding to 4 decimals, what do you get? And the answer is 0.0067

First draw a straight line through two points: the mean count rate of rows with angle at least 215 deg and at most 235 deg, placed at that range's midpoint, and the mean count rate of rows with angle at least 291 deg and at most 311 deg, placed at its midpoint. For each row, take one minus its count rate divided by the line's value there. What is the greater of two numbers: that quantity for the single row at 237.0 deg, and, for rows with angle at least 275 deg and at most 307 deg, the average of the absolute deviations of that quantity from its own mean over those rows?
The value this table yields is 0.0222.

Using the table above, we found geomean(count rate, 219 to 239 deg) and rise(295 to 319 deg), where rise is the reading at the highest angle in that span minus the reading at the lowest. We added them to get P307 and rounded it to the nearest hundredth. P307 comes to 1.62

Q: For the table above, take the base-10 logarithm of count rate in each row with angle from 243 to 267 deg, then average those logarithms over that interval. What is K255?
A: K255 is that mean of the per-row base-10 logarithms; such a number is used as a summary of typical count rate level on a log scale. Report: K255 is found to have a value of 0.23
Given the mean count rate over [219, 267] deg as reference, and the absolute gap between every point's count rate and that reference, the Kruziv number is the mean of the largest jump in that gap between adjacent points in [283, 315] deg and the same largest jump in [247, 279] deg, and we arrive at 0.065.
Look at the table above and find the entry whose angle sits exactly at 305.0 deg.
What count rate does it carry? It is 1.81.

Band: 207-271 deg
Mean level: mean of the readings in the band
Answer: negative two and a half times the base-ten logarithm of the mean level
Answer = -0.53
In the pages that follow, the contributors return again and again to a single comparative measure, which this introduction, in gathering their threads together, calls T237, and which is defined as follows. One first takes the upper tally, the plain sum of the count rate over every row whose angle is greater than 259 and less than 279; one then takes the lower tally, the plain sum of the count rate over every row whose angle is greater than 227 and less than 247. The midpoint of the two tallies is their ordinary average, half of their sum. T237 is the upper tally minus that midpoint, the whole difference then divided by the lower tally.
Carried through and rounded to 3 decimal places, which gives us 0.034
